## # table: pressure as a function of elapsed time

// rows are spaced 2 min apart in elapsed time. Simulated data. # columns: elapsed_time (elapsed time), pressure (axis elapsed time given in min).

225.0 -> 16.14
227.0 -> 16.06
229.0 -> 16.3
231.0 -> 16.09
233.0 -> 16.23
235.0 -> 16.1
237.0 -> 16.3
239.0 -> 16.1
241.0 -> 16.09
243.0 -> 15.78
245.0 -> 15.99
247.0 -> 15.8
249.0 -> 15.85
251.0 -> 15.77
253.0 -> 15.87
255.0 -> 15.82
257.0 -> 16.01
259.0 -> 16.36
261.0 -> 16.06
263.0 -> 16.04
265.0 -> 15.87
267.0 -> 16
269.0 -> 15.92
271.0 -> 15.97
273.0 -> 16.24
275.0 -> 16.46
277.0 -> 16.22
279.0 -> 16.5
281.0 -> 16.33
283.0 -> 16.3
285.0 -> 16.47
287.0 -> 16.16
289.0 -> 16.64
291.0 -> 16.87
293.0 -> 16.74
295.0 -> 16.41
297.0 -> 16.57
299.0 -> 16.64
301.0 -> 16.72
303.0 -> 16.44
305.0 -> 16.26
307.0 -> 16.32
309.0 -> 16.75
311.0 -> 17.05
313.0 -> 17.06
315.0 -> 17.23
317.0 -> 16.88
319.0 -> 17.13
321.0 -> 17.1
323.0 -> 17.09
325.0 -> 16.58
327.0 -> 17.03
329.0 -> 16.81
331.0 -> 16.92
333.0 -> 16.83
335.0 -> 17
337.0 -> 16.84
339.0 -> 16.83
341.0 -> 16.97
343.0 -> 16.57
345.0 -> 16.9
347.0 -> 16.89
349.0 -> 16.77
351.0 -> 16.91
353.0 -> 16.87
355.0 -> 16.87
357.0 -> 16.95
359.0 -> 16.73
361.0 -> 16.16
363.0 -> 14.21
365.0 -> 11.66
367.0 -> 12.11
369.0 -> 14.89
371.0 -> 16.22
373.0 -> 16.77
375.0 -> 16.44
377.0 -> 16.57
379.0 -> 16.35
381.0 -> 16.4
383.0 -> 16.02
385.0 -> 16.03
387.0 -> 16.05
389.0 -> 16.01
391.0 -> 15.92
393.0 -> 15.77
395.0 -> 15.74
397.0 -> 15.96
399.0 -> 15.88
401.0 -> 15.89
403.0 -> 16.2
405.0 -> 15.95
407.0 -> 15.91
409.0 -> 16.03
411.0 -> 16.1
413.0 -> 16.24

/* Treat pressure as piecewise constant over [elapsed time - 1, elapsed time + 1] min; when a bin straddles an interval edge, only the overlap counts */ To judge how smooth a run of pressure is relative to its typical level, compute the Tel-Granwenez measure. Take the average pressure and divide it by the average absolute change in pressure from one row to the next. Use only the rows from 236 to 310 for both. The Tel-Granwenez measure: 88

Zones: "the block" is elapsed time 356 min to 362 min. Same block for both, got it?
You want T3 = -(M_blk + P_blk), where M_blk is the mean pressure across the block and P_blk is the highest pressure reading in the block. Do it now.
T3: -33.6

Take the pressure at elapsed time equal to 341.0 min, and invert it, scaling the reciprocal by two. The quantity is 0.118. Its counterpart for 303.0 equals 0.122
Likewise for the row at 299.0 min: 0.120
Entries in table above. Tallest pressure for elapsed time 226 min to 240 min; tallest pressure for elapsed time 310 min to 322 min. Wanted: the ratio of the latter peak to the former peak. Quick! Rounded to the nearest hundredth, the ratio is 1.06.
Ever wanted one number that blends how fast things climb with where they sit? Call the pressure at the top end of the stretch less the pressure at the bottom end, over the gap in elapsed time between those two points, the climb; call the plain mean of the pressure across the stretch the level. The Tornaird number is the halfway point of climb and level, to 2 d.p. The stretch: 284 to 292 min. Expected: 8.30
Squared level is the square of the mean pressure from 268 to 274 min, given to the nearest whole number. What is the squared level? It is 257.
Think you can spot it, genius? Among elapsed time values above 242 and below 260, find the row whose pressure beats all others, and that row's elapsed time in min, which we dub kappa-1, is 259.0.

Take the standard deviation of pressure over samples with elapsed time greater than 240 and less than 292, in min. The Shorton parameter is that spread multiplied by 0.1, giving 0.029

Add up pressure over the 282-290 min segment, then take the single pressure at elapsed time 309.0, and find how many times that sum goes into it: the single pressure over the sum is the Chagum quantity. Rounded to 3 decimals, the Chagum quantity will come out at 0.255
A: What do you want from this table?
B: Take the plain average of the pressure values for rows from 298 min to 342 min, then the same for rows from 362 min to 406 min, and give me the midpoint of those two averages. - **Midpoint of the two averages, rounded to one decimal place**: 16.2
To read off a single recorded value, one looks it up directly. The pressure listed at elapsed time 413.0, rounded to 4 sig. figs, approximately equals 16.24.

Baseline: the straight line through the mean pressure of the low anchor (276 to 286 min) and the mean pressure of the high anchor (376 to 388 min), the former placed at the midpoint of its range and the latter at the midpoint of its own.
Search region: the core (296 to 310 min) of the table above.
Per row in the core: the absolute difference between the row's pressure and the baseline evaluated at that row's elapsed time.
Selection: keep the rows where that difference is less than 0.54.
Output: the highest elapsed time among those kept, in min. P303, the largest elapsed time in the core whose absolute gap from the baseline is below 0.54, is 309.0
